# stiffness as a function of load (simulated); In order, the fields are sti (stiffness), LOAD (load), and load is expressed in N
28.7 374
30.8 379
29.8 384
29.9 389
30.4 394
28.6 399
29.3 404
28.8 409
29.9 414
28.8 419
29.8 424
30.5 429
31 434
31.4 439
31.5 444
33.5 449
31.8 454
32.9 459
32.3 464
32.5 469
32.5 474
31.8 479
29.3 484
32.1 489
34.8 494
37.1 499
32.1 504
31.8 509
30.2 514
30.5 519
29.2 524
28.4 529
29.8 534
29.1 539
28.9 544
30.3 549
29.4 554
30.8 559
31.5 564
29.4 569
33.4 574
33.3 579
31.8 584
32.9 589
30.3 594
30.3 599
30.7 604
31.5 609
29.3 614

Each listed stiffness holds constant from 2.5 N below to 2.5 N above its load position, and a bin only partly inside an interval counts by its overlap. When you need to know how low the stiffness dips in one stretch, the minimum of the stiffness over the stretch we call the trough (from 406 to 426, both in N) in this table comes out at 28.8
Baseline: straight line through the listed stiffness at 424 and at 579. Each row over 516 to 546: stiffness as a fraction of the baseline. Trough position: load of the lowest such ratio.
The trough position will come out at 529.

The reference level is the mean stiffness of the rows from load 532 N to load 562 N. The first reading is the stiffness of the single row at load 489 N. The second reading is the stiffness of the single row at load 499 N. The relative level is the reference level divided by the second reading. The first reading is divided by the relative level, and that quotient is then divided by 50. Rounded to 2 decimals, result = 0.80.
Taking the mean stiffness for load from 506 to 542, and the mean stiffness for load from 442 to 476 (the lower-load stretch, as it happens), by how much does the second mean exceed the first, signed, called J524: 2.6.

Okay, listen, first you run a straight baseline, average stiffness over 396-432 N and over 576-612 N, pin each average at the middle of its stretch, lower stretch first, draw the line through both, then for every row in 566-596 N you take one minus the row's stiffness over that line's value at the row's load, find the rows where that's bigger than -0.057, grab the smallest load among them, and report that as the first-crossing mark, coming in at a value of 569 N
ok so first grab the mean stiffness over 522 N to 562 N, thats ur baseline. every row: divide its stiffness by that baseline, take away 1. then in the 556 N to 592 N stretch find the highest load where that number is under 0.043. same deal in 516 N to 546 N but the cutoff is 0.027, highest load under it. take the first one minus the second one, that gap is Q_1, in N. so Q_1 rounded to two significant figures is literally 25 N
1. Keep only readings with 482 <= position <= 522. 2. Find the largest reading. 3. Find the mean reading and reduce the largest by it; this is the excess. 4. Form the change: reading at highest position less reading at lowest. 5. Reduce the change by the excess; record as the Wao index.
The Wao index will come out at -3.7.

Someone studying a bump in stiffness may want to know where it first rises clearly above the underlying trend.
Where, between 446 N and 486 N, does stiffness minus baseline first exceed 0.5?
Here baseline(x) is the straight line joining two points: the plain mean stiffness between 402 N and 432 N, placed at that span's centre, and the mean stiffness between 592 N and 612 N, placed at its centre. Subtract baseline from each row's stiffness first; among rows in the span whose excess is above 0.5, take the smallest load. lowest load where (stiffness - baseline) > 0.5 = 449 N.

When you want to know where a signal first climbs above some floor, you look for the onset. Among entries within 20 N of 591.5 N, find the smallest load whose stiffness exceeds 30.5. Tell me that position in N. 574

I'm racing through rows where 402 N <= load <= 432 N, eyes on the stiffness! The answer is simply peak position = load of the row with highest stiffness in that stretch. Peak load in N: 429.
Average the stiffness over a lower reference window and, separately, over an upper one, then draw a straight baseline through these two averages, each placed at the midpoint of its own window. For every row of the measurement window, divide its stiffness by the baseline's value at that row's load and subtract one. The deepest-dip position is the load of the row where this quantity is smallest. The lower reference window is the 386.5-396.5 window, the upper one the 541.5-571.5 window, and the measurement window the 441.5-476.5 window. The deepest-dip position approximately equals 444 N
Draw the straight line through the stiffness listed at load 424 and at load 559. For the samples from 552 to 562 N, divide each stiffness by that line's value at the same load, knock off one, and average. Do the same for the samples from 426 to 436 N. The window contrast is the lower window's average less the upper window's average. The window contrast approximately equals 0.05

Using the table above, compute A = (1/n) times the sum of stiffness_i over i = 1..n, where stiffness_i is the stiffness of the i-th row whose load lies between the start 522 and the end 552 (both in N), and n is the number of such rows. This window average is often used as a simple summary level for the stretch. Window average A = 29.3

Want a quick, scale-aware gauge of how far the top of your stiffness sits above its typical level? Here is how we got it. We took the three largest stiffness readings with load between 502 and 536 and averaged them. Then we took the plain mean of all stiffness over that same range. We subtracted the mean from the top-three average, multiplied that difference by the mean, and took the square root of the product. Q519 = 6.0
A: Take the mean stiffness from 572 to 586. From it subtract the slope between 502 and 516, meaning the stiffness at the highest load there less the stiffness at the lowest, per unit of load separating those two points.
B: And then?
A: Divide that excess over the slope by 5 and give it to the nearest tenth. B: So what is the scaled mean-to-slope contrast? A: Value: 6.6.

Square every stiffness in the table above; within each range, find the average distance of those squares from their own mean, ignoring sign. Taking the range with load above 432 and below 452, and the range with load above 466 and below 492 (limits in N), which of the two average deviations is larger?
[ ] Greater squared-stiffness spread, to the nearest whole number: 58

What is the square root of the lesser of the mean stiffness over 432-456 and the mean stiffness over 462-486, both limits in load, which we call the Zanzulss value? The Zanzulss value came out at 5.63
